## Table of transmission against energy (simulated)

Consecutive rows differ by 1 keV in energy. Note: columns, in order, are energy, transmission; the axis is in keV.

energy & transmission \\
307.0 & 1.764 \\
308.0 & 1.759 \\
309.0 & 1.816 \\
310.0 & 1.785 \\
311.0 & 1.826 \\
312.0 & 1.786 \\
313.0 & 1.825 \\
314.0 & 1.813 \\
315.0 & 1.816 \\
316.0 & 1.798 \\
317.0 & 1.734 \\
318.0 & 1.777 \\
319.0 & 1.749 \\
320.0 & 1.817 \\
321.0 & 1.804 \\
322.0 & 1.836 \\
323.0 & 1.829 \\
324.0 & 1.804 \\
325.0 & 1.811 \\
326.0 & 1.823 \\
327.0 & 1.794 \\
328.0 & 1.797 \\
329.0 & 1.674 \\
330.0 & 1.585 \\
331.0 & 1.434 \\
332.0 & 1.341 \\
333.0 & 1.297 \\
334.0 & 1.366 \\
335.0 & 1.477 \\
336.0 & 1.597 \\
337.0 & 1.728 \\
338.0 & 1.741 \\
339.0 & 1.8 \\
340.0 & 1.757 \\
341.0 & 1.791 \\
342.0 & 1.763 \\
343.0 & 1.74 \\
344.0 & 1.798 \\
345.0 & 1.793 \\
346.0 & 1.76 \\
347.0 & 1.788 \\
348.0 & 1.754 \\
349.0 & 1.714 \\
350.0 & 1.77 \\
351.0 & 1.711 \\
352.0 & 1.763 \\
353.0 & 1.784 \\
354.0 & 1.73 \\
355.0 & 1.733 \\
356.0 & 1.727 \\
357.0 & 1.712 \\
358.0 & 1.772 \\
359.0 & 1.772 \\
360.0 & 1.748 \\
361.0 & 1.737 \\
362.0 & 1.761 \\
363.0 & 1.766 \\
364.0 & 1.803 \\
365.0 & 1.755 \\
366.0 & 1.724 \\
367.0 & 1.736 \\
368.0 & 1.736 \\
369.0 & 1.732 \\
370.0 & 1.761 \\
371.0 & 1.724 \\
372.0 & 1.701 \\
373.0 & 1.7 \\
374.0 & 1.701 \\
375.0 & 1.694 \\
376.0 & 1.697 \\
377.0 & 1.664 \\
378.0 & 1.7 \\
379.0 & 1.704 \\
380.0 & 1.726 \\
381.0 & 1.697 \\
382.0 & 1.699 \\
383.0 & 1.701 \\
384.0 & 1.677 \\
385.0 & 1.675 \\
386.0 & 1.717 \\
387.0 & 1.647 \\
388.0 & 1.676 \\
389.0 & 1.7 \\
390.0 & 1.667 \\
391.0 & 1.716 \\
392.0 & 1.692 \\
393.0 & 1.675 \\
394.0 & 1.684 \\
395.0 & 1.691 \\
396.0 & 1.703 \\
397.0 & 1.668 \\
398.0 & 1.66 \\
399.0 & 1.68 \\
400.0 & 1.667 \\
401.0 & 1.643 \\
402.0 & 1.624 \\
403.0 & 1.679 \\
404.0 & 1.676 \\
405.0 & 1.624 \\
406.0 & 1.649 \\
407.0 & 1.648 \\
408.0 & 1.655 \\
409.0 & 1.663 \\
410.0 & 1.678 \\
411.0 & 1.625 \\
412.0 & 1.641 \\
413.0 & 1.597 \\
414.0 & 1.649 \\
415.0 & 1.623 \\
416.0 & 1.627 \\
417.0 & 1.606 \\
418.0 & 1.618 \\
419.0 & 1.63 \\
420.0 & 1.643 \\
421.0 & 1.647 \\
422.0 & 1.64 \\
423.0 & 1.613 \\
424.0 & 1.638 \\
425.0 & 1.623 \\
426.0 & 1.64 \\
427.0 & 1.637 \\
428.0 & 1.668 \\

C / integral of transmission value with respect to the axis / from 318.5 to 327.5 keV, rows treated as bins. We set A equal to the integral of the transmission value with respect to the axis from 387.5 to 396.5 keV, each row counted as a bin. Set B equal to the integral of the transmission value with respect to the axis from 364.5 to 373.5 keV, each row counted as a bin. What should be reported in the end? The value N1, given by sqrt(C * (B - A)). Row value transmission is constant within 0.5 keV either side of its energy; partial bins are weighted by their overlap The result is 2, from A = 15.2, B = 15.57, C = 16.3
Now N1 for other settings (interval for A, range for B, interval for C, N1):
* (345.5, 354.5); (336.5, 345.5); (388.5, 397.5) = 1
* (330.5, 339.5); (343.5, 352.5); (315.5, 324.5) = 6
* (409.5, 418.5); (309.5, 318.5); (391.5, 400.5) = 5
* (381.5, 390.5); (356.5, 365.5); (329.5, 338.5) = 3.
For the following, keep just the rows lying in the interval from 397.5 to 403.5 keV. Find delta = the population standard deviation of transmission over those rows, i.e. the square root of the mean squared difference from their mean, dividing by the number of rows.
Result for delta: 0.020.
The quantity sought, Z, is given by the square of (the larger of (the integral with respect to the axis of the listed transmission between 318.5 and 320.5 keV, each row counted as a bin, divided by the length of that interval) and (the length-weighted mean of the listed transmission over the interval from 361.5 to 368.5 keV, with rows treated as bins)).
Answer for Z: 3.18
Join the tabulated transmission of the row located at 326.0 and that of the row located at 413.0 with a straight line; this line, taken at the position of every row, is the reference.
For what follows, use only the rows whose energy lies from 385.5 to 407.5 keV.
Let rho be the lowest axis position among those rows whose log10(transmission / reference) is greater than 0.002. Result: 386.0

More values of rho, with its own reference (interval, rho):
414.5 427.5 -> 415.0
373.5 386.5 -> 378.0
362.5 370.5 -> 363.0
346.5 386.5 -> 347.0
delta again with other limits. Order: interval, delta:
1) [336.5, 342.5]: 0.025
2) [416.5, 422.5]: 0.015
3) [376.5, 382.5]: 0.018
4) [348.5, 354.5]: 0.028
